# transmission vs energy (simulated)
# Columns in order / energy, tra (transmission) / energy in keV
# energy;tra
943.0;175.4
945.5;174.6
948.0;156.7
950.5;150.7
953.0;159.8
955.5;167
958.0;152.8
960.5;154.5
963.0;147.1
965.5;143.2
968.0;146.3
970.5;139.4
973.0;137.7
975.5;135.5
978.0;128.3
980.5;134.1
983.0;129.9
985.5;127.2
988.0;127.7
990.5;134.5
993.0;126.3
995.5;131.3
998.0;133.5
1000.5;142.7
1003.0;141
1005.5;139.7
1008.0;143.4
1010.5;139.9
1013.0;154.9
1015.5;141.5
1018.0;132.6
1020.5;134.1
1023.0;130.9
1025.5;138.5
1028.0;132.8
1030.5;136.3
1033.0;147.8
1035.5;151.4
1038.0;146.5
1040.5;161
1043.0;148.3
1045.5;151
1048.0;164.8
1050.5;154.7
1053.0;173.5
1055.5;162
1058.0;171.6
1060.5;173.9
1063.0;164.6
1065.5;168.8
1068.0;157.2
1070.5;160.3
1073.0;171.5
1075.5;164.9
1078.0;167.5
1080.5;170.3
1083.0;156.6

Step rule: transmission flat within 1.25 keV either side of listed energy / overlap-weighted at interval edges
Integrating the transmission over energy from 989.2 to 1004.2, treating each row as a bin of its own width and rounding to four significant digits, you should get 2023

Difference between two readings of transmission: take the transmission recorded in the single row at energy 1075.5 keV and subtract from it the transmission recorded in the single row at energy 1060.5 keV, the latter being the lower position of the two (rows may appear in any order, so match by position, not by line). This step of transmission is -9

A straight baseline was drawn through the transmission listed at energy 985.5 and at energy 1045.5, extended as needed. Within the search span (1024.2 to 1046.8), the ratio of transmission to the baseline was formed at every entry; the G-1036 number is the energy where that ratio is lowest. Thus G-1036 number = 1028.0 keV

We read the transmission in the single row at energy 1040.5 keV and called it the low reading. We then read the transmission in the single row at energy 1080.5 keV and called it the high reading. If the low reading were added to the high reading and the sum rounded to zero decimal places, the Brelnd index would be 331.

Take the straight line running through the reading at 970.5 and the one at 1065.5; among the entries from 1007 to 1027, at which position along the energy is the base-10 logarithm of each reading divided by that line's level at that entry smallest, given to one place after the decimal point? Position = 1023.0 keV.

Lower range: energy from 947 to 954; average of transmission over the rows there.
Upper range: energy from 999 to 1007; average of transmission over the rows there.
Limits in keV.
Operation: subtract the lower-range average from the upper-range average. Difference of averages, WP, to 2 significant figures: -15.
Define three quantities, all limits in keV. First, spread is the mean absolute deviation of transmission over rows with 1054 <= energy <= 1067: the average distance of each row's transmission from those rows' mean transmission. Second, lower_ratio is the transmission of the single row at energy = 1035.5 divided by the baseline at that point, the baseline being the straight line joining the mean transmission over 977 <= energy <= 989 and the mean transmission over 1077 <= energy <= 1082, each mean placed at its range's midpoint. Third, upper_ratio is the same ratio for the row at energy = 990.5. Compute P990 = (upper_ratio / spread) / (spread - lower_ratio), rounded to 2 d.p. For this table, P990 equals 0.09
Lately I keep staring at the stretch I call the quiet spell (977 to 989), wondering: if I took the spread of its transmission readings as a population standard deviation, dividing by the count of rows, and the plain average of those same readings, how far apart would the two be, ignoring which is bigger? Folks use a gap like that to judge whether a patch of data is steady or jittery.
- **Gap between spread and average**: 127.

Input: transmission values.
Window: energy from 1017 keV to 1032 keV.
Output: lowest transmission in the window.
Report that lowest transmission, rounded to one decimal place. 130.9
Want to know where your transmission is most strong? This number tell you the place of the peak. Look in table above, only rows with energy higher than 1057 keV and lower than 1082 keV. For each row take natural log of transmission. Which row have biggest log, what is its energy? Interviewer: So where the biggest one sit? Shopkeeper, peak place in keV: 1060.5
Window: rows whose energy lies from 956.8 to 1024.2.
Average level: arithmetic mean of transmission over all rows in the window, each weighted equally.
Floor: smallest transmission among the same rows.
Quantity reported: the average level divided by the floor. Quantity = 1.09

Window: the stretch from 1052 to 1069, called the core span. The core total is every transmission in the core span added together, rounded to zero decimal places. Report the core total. 1172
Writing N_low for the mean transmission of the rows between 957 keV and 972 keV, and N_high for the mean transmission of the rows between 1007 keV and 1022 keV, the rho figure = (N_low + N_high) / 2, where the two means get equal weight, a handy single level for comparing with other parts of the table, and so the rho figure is 144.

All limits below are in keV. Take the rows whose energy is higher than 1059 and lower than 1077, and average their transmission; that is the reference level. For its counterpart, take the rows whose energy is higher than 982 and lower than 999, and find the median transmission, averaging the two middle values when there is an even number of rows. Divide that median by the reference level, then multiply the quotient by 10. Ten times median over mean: 7.8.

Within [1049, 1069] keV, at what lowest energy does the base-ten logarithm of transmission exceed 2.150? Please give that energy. 1050.5 keV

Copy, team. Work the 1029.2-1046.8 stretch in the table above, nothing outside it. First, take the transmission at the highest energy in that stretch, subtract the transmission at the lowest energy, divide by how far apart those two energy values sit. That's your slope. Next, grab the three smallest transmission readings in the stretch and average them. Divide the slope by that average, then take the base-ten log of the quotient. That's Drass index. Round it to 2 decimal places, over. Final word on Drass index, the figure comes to -2.17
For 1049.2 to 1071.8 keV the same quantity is -2.75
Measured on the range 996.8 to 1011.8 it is -2.43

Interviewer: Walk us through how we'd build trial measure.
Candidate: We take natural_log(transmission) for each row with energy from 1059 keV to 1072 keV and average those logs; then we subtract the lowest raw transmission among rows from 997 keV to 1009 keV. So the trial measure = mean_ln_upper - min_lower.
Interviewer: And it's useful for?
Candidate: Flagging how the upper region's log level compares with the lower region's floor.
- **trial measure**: -128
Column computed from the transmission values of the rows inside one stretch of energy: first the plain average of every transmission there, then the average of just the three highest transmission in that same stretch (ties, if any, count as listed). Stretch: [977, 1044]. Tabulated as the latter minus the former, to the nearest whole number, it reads 17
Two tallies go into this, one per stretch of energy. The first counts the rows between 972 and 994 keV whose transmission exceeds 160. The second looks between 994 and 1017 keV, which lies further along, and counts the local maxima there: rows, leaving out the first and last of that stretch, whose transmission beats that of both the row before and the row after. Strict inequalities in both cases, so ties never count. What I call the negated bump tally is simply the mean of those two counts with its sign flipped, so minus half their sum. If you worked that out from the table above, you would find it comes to -1.50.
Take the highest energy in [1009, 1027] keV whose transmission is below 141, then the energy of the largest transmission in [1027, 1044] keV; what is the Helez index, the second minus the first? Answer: 15.0 keV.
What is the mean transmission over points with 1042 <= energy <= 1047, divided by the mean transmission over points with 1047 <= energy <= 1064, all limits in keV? 0.90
